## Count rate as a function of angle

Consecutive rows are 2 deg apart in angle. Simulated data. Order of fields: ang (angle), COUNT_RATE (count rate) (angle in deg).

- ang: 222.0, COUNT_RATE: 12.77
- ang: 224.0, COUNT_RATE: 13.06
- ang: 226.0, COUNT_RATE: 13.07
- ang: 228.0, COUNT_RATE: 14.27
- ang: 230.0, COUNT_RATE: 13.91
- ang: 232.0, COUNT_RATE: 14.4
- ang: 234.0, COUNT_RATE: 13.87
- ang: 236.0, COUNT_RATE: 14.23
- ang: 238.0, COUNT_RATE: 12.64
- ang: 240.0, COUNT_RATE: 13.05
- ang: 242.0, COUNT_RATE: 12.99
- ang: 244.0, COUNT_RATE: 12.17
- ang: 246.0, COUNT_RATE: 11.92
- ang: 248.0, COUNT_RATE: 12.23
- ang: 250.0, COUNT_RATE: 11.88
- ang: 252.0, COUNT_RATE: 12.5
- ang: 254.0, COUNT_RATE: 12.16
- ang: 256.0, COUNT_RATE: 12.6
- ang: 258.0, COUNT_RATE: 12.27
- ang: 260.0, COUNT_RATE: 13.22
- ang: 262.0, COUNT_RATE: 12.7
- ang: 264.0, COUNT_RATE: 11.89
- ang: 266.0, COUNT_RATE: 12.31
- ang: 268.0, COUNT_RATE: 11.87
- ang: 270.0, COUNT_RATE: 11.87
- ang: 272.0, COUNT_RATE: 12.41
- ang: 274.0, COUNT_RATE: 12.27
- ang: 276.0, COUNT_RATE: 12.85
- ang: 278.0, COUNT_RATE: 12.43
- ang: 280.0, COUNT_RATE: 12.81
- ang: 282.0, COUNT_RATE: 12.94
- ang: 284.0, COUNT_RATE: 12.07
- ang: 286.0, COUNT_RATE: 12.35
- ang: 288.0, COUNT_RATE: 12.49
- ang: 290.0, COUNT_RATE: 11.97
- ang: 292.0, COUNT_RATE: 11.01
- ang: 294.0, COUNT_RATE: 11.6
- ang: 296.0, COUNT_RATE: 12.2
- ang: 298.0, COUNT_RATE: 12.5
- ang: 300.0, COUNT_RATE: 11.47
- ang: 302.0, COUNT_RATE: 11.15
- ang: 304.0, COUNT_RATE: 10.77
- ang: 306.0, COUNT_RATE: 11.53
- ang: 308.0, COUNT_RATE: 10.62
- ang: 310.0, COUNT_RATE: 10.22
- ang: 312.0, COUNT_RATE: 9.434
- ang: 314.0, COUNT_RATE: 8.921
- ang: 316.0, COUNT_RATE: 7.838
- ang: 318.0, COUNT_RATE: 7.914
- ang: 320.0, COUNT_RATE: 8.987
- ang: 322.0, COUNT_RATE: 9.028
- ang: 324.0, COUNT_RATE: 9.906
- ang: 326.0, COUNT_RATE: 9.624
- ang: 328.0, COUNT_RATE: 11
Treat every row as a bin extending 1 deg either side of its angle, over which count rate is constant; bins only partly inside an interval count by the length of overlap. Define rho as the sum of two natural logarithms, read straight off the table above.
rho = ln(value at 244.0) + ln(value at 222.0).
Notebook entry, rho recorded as 5.0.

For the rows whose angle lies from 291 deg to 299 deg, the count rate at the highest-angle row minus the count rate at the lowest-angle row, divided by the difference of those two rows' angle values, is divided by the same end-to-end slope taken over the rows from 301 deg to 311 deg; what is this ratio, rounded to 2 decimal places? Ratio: -2.14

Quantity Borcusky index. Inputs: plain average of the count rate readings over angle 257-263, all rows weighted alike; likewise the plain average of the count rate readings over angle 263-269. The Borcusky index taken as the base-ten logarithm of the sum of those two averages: 1.394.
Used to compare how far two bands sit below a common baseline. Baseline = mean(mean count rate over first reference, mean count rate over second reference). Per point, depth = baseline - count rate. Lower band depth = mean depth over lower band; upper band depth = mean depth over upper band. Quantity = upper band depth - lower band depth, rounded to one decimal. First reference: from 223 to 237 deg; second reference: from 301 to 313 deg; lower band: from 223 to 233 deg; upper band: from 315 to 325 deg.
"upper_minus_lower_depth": 5.0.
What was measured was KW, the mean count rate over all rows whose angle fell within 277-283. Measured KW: 12.7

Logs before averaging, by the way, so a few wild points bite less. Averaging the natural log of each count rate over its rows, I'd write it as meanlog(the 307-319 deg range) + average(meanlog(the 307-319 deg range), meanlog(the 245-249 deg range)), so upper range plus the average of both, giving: 4.56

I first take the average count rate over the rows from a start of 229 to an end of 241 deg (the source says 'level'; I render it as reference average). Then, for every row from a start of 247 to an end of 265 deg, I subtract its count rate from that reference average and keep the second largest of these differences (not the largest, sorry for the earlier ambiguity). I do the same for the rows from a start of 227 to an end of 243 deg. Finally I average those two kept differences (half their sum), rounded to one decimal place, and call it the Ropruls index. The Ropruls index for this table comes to 1.2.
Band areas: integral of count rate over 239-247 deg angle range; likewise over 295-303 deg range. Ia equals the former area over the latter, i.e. 1.06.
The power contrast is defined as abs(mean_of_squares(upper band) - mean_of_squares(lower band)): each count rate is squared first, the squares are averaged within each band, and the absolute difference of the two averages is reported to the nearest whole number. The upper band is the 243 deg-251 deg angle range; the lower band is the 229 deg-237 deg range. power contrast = 54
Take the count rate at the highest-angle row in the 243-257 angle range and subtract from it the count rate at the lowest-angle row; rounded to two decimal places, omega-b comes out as 0.43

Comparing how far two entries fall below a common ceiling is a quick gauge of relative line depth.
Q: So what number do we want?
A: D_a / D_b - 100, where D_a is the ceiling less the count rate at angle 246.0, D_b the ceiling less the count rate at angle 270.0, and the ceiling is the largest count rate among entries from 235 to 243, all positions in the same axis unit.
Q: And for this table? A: -99.0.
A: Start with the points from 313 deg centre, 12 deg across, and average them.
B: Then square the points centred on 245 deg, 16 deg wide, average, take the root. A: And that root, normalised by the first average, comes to 1.4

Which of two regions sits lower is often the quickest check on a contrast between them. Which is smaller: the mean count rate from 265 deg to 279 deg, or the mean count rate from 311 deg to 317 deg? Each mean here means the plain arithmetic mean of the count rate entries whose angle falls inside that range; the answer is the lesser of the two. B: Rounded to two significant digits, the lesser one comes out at 8.7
